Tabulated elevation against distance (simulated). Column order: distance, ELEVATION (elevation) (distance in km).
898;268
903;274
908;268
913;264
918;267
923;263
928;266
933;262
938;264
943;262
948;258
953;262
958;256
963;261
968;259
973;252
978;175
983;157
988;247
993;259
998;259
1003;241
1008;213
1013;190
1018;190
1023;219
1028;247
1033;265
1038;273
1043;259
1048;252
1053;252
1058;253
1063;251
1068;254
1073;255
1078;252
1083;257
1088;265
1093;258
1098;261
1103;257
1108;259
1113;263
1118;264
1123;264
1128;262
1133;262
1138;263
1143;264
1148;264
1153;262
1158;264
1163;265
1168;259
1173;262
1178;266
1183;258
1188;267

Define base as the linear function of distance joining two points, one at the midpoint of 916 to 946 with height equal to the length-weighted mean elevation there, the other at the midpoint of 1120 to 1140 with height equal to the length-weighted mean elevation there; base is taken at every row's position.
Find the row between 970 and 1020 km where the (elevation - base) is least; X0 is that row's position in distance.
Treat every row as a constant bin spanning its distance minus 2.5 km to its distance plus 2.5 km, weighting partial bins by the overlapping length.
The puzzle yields 983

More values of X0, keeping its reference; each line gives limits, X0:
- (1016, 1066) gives 1018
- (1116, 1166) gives 1128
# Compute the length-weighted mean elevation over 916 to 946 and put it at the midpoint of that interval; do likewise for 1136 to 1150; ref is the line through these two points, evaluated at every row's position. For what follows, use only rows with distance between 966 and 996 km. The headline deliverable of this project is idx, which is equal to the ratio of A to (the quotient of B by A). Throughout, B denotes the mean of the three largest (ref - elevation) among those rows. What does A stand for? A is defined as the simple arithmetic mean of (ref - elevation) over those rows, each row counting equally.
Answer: 21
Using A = 39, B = 70.8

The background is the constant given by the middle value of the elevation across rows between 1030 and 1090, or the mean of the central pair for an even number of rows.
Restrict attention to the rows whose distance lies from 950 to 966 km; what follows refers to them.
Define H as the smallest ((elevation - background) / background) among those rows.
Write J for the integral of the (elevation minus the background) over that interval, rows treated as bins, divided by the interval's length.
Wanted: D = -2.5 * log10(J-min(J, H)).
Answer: -1.8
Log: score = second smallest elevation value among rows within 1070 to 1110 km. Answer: 255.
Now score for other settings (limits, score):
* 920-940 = 263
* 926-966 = 258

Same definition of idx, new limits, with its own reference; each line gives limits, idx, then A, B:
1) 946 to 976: 4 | 6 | 8.5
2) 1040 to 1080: 9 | 10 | 12.1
